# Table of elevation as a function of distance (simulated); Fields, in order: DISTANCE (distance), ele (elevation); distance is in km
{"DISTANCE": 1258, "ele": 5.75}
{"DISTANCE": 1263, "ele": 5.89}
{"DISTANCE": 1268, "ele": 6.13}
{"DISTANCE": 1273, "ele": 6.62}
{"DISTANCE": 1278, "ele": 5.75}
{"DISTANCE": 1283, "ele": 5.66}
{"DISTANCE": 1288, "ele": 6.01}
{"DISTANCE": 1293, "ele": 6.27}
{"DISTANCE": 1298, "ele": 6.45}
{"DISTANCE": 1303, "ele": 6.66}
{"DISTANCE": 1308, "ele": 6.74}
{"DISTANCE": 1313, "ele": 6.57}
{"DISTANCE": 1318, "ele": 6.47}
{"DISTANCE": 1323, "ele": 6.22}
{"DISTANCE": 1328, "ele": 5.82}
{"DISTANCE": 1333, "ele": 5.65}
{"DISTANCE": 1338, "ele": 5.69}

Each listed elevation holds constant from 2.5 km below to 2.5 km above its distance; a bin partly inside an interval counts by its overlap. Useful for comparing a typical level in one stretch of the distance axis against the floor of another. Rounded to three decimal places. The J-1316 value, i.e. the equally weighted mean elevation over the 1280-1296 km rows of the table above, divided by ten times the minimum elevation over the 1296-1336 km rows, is 0.106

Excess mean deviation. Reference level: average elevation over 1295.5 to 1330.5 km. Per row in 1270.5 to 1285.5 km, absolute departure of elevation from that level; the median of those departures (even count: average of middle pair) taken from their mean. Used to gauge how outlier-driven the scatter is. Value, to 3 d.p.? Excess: -0.126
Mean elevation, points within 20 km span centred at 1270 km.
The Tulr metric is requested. 6.1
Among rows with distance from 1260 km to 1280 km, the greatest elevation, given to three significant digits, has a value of 6.62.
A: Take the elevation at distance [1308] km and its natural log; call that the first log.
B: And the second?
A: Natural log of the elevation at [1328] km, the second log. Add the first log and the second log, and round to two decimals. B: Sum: 3.67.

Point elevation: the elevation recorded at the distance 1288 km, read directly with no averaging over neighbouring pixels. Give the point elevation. 6.01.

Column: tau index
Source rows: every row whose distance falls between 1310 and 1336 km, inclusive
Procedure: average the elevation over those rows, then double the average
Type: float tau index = 12.3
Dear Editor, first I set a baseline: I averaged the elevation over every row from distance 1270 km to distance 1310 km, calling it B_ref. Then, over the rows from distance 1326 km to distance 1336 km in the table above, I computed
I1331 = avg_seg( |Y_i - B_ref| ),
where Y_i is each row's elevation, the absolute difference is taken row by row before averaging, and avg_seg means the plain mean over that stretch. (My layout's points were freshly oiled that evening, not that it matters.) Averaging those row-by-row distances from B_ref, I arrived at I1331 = 0.53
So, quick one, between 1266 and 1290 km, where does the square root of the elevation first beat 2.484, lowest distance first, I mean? 1273 km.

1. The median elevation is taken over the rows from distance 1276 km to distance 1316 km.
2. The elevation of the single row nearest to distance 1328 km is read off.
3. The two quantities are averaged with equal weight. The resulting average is 6.09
